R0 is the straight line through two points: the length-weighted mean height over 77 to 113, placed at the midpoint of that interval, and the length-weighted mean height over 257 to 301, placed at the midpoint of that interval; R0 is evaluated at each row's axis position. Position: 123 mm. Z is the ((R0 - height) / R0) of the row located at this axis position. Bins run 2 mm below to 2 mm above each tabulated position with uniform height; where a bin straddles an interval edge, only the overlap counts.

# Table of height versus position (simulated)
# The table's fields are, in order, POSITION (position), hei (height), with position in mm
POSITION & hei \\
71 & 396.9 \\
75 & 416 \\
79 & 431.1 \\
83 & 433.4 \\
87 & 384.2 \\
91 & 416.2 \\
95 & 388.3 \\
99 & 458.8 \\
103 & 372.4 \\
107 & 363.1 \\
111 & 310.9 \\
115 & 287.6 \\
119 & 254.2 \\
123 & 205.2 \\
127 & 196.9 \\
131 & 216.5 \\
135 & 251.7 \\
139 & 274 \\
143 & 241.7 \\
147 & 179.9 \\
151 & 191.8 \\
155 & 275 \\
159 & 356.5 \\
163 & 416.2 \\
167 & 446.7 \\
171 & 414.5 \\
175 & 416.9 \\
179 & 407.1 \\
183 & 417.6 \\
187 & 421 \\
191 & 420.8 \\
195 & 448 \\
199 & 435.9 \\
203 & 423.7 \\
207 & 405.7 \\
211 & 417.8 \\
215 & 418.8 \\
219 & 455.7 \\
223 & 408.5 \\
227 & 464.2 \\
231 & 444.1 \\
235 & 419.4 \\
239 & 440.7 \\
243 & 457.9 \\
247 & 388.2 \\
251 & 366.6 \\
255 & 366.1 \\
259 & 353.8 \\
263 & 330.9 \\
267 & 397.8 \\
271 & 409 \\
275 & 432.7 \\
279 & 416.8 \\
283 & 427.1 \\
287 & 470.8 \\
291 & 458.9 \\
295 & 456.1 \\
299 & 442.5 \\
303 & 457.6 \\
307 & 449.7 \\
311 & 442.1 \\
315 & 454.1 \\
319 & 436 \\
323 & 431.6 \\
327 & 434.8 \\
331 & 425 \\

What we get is 0.485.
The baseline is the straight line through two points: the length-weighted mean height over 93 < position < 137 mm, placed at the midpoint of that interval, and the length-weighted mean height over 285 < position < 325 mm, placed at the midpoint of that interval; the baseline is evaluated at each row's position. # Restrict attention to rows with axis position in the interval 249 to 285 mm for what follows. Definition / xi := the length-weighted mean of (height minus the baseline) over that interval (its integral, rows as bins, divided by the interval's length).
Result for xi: -31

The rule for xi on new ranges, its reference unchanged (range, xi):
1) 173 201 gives 67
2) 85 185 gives 10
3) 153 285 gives 27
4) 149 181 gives 26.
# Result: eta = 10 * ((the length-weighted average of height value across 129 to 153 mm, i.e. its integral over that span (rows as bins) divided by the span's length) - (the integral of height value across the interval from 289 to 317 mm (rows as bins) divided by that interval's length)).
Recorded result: -2256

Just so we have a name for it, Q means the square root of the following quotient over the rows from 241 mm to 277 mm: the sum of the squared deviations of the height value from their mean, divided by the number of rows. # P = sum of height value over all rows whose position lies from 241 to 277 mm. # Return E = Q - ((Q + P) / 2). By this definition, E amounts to -1733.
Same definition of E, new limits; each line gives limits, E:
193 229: -1929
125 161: -1066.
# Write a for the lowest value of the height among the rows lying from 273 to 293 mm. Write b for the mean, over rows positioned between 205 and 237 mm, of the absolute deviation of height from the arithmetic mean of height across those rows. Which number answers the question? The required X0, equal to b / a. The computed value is 0.05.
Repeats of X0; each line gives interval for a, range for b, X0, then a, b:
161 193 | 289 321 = 0.02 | 407.1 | 7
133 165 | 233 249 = 0.13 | 179.9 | 23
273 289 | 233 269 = 0.08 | 416.8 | 33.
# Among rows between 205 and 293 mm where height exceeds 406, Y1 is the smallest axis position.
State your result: 211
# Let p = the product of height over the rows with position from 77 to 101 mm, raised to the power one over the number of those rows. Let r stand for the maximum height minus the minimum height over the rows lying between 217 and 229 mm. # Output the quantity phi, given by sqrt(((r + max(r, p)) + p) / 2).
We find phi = 21.1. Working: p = 418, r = 56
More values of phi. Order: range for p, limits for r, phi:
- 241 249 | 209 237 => 21.2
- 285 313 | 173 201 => 21.8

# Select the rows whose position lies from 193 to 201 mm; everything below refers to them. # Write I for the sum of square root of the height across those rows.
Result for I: 42.0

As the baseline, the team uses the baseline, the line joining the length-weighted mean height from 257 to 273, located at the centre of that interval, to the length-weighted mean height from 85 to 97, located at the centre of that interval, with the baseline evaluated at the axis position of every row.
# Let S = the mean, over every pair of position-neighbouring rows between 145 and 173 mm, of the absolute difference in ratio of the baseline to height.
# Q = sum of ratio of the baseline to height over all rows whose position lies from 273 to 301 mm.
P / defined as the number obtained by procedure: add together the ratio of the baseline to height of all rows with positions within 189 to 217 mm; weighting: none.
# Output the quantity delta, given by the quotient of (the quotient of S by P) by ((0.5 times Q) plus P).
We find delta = 0.0039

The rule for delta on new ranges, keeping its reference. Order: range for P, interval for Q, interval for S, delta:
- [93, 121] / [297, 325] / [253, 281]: 0.0007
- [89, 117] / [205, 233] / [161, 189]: 0.0004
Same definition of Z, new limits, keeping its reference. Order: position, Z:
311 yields -0.048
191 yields -0.034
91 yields -0.054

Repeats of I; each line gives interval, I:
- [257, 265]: 37.0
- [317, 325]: 41.7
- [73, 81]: 41.2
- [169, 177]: 40.8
